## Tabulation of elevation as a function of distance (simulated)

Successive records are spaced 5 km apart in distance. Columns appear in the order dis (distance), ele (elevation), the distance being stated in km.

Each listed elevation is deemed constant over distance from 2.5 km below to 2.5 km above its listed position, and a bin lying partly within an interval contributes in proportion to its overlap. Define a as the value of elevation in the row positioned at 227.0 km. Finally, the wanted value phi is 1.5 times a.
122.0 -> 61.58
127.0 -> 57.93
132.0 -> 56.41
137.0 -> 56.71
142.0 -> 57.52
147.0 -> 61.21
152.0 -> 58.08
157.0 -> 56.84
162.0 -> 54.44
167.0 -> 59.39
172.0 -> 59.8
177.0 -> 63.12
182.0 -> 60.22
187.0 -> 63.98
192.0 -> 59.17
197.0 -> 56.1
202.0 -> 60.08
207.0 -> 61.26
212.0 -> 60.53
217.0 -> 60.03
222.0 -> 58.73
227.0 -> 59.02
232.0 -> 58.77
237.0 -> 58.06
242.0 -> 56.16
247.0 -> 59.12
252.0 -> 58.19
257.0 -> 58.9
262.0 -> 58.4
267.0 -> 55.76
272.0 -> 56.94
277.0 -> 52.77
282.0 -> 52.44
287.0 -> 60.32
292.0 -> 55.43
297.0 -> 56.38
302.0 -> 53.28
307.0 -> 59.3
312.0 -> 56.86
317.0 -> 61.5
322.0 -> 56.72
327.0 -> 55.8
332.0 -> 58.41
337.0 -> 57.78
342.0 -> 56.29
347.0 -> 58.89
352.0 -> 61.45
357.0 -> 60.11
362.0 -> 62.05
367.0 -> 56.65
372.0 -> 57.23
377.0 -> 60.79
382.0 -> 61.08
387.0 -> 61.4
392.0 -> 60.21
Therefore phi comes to 89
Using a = 59.02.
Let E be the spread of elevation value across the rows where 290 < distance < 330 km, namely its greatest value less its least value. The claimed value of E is 8.2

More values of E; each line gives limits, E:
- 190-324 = 9.1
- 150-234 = 9.5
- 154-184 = 8.7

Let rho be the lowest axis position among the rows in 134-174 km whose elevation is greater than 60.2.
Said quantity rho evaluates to 147.0 km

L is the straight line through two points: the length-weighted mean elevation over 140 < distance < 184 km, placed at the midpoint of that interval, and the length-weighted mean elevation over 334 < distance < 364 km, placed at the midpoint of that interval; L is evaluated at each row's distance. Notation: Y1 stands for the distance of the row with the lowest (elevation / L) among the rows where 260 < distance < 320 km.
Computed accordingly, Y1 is 282.0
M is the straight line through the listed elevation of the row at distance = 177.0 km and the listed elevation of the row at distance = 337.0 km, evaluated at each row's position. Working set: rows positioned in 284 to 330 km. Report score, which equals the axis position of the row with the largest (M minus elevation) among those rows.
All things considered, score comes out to 302.0 km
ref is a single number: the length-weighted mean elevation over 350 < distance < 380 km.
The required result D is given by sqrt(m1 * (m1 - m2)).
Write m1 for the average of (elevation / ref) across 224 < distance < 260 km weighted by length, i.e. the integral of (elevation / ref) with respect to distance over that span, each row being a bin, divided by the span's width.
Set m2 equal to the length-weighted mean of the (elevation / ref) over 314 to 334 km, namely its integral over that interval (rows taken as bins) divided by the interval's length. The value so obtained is 0.06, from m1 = 0.98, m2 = 0.97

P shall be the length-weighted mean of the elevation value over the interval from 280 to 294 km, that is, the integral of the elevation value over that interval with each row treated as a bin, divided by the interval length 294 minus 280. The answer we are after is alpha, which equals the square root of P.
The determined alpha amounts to 7.50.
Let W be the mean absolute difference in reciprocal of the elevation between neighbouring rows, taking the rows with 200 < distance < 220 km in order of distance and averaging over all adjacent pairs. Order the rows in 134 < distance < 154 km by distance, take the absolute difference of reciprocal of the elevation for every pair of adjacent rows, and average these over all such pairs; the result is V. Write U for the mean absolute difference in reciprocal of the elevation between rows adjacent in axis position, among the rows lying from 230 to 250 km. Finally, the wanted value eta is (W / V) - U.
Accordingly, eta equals 0.3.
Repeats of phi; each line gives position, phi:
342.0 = 84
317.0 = 92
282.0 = 79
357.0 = 90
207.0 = 92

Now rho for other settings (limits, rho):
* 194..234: 207.0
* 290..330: 317.0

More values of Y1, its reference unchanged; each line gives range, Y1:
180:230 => 197.0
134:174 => 162.0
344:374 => 367.0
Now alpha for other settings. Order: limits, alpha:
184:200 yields 7.73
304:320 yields 7.68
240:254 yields 7.61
